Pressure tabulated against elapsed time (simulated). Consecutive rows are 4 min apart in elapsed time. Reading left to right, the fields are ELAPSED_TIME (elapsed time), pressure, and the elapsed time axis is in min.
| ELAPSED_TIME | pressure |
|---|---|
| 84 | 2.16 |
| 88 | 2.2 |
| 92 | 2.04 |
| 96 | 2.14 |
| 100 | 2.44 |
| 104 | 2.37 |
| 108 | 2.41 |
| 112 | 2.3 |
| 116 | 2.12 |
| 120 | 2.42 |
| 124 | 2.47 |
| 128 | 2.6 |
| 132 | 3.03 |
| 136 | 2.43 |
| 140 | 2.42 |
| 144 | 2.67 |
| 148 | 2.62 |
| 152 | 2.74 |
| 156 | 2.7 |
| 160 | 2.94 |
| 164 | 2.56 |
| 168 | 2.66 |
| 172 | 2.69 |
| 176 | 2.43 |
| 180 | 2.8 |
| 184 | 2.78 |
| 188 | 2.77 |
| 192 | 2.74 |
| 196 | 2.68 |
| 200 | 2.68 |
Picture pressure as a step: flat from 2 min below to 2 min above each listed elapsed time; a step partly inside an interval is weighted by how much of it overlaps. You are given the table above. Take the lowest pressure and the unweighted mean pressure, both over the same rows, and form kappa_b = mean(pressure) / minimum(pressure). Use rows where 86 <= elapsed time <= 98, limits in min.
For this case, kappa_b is 1.04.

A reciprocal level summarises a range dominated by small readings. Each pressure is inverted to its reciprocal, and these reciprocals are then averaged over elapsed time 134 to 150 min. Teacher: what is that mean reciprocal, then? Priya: 0.40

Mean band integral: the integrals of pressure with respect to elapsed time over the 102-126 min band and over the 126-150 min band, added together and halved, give 59.7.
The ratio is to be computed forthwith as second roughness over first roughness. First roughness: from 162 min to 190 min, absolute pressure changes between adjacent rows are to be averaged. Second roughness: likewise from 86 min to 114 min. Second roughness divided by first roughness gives 1.0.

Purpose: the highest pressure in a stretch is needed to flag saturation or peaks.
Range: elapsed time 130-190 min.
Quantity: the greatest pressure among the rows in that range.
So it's 3.03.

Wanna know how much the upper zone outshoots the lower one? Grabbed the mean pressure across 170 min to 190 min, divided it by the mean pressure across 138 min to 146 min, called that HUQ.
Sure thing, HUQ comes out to 1.06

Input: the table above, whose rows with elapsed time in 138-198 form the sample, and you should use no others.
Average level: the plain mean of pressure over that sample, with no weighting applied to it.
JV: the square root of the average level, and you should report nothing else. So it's 1.64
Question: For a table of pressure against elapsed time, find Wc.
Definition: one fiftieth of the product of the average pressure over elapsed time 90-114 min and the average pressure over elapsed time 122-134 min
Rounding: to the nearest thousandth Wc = 0.123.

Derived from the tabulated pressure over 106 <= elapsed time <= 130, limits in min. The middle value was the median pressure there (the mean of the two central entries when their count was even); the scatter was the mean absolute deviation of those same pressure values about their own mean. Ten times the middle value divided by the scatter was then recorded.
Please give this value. 205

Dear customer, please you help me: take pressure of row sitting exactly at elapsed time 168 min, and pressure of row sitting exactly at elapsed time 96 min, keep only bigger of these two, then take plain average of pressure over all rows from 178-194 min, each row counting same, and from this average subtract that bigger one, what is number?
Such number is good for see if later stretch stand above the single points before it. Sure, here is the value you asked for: 0.11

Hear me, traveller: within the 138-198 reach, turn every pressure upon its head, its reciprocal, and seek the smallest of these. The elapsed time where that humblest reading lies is 160 min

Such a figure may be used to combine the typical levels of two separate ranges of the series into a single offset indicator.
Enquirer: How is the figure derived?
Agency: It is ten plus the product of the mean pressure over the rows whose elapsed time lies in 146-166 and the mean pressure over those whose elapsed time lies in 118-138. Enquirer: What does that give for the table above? 17.0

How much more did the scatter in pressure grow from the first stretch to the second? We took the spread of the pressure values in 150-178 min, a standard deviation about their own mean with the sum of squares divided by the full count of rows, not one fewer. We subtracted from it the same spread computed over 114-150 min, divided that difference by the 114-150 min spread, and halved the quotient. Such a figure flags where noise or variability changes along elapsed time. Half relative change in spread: -0.19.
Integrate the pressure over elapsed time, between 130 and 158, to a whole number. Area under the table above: 74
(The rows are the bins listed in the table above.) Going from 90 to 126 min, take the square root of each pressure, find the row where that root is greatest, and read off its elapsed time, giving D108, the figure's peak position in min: 124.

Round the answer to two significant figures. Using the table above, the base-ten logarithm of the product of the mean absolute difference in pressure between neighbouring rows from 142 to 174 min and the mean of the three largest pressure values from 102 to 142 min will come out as -0.43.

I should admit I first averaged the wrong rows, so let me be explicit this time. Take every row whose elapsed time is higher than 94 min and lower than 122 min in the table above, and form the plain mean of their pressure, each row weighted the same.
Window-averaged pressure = 2.31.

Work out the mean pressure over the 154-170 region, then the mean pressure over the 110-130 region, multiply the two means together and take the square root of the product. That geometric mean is 2.54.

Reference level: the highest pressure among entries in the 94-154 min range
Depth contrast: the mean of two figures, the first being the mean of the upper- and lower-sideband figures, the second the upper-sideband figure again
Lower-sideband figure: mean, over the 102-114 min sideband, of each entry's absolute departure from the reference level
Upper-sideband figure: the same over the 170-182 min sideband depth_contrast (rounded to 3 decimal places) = 0.460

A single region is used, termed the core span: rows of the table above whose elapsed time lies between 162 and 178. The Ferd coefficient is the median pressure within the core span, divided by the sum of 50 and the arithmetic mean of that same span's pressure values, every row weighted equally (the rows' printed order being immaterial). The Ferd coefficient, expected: 0.050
